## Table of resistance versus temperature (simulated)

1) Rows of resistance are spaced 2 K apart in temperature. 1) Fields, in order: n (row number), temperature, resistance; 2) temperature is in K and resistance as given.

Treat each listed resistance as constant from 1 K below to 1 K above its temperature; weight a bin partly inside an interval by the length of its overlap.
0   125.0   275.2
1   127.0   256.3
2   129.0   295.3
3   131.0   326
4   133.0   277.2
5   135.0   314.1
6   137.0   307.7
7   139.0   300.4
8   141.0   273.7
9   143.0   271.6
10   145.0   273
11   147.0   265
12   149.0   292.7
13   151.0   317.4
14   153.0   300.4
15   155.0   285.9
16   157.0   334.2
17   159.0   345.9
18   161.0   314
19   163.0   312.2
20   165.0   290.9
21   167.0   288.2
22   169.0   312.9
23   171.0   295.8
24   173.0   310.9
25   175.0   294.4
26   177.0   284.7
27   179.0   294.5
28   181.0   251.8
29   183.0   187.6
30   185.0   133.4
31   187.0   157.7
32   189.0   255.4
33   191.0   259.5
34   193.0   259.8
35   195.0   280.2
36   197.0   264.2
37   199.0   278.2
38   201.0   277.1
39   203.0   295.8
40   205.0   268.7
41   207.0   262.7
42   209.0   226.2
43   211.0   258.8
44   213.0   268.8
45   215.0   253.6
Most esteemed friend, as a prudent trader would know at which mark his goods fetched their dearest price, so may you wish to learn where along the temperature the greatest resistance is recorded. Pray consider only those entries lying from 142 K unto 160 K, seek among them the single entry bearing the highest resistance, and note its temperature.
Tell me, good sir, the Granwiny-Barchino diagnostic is 159.0 K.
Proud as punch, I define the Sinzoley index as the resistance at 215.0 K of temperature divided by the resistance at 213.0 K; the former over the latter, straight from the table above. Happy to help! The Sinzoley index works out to 0.94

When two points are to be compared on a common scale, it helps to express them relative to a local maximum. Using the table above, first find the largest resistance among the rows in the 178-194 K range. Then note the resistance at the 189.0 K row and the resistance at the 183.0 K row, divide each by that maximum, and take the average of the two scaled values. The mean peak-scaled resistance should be 0.75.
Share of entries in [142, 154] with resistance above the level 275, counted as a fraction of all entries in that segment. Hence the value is 0.50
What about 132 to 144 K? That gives 0.67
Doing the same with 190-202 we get 0.50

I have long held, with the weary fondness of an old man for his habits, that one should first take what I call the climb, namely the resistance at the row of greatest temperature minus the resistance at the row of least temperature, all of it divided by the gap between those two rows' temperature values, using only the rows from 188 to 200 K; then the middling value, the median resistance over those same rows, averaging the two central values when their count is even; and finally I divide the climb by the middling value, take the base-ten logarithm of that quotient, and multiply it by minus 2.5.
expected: 5.2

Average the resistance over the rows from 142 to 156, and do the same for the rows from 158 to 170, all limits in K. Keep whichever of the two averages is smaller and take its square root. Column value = 16.9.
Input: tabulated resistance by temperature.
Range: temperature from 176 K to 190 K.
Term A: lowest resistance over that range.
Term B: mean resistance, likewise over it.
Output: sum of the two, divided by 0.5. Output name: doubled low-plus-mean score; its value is 714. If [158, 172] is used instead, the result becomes 1194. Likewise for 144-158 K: 1121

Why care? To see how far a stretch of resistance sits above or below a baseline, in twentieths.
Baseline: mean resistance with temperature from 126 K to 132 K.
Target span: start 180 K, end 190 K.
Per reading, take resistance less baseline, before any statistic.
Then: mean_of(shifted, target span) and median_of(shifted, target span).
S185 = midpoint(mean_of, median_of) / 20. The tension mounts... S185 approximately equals -5.0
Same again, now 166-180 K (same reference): 0.2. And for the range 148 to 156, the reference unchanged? 0.3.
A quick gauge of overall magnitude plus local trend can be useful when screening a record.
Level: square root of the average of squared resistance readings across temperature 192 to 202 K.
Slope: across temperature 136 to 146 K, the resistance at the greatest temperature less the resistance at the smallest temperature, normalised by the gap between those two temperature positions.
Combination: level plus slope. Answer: 268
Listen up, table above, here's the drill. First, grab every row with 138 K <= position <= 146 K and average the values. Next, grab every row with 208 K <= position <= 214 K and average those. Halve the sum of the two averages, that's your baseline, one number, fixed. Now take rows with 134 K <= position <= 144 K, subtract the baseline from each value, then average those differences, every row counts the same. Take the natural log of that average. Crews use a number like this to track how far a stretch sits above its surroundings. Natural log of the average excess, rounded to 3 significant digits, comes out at 3.33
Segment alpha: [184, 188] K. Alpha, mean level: 146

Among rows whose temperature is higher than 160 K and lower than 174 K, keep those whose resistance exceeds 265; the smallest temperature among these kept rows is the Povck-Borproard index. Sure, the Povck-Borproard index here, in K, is 161.0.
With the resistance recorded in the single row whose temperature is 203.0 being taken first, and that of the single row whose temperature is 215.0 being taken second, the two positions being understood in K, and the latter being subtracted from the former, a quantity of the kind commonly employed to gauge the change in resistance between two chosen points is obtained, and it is 42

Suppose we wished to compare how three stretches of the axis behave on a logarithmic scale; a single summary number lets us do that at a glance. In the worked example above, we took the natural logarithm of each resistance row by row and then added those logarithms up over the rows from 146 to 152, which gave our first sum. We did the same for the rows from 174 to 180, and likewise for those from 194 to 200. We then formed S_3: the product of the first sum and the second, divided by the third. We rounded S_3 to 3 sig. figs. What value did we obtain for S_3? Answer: 17.2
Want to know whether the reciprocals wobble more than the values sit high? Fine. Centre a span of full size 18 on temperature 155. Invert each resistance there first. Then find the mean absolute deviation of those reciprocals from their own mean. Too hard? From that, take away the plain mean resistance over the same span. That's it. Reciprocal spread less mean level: -308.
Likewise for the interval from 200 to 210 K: -266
